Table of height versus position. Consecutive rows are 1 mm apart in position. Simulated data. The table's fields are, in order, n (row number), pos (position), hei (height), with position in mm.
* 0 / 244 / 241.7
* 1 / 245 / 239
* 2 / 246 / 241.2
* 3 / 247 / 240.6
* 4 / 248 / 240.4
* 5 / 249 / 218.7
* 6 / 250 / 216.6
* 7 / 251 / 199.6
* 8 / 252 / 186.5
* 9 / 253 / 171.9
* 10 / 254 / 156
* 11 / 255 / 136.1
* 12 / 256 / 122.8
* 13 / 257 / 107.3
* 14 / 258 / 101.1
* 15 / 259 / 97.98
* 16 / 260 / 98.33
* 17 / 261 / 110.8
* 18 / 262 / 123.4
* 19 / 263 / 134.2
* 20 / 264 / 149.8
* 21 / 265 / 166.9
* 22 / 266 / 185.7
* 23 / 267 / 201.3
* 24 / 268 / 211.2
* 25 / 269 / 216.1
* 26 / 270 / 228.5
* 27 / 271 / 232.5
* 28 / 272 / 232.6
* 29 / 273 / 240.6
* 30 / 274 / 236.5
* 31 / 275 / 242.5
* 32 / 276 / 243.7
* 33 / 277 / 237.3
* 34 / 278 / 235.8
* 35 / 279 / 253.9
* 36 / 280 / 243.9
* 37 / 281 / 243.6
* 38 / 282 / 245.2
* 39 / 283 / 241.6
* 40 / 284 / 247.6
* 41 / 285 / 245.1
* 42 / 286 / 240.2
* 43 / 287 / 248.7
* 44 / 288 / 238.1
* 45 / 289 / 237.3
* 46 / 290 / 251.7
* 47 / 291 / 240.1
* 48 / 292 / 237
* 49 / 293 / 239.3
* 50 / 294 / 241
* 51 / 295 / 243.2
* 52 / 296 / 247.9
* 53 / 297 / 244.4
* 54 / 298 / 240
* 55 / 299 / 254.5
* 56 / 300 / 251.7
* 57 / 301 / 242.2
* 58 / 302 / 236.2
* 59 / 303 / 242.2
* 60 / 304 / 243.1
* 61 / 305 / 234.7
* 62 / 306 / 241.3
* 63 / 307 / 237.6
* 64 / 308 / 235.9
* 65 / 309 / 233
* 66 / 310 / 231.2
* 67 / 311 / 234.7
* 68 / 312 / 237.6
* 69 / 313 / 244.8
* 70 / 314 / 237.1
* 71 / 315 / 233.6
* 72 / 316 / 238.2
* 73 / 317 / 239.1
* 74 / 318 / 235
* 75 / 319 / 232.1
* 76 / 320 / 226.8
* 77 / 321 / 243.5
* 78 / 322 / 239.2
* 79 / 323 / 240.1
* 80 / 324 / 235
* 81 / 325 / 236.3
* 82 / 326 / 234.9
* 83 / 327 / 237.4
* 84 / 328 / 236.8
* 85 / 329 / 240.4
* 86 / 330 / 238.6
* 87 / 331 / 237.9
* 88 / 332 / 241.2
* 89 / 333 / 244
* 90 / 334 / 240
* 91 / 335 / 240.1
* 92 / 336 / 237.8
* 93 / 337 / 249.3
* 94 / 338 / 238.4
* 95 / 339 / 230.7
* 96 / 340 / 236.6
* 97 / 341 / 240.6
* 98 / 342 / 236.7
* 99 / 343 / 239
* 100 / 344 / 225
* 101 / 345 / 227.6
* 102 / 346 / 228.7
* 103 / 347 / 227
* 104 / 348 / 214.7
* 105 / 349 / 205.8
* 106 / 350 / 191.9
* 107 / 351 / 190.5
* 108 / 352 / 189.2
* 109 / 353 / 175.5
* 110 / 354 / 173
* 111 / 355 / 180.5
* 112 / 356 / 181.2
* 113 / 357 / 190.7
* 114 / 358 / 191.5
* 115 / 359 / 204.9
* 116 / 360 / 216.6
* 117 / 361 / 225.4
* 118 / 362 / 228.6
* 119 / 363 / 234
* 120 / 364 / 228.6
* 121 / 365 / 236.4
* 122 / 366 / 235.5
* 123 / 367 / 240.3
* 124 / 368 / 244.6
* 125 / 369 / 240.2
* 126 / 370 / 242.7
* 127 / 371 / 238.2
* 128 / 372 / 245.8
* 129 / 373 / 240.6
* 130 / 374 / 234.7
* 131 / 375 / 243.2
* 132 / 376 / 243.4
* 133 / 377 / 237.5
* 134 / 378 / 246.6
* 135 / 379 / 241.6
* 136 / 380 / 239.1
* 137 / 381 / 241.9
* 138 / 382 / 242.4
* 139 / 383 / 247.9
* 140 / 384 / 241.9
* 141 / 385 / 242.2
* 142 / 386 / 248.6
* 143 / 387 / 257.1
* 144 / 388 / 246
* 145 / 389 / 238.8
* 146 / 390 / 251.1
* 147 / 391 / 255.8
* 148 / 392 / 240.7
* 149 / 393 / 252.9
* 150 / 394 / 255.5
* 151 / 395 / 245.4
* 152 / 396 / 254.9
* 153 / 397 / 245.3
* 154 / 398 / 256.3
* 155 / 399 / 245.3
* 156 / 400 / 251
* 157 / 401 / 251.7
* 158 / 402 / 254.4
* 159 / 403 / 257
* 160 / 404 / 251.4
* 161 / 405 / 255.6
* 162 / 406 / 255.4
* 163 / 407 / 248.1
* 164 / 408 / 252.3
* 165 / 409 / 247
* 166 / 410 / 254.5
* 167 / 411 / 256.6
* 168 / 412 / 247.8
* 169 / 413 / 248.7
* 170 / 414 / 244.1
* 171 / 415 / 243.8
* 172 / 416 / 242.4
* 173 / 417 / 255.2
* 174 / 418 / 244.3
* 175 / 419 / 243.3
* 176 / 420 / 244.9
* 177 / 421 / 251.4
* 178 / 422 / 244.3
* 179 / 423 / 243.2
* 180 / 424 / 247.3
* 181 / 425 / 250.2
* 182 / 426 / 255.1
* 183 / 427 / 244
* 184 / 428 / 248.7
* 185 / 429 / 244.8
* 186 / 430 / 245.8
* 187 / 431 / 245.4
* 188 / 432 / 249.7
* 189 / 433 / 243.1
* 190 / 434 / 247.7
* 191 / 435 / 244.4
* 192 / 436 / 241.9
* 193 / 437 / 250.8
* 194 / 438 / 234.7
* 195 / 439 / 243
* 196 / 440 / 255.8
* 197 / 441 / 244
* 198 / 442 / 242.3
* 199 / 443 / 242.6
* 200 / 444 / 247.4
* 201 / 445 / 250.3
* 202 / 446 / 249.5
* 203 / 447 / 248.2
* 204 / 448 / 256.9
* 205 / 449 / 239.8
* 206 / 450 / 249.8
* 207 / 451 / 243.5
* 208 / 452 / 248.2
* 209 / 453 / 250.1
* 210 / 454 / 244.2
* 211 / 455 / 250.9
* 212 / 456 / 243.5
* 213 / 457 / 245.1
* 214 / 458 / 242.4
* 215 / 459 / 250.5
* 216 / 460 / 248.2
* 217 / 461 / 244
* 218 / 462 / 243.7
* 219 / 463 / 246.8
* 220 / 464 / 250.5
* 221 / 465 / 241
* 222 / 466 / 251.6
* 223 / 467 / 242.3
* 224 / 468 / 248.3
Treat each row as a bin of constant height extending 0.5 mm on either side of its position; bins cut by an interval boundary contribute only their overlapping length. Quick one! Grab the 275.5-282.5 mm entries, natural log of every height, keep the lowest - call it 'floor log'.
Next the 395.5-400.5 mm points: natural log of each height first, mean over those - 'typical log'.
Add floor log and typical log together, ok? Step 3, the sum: 11.0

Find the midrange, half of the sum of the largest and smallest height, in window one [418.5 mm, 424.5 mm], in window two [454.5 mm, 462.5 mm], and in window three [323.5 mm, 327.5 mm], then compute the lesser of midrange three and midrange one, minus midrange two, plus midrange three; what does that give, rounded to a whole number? 226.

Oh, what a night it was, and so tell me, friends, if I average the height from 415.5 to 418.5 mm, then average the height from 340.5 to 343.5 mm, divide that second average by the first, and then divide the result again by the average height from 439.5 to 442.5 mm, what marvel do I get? 0.0039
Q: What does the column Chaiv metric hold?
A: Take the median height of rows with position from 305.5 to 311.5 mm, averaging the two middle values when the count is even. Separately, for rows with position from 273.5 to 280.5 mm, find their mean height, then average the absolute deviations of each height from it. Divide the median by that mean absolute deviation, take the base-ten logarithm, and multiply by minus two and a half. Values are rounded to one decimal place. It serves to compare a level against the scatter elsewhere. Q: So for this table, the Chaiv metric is -4.3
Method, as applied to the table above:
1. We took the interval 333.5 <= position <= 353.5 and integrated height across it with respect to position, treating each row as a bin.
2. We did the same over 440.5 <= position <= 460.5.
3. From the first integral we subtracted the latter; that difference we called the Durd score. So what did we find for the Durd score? -472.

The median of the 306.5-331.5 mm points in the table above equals 237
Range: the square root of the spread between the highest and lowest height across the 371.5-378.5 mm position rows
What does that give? 3.4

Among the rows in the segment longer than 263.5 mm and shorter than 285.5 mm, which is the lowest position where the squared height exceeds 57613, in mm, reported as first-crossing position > 273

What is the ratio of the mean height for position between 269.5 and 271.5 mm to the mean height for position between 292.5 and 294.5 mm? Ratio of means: 0.96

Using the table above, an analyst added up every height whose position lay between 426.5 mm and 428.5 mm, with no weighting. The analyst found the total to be 493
